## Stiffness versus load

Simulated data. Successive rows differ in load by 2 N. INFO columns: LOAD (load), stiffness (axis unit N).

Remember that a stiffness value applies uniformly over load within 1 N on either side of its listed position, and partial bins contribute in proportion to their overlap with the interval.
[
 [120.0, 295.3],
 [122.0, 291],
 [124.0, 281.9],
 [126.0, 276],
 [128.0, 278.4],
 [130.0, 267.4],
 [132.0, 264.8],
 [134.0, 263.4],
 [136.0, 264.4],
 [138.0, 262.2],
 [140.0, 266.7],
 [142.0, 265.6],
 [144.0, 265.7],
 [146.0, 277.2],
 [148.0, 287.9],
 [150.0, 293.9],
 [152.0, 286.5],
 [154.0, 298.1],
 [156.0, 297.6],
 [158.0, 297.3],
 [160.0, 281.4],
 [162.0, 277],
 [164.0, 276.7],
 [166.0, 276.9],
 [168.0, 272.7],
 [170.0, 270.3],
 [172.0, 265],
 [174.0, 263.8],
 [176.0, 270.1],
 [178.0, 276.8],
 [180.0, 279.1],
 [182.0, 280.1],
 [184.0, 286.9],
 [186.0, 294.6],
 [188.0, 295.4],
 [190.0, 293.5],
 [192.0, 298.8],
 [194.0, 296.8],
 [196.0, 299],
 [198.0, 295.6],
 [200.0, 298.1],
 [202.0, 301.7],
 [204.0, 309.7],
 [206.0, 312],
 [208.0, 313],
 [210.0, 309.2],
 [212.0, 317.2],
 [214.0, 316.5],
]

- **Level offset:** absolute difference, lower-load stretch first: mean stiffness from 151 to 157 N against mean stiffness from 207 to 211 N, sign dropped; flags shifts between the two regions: 17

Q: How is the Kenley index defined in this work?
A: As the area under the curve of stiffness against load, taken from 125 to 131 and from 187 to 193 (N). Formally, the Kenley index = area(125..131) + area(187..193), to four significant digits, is 3419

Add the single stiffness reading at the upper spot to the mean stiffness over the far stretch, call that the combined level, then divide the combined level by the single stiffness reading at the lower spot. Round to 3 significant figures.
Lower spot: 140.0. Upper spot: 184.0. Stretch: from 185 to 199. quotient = 2.19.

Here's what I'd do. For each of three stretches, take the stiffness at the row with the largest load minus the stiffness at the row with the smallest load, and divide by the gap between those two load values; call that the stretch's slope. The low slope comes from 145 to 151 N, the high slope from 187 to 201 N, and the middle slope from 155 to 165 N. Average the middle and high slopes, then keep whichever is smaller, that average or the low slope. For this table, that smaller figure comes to -1.2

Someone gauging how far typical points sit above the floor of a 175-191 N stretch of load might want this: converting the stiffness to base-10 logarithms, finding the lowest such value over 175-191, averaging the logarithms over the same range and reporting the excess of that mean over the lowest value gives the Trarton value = 0.022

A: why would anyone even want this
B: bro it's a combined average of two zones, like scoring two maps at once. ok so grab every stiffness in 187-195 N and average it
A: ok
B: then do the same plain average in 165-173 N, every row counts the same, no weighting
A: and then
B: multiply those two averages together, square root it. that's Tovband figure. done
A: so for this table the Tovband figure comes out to 283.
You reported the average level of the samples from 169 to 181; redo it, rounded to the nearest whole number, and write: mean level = 271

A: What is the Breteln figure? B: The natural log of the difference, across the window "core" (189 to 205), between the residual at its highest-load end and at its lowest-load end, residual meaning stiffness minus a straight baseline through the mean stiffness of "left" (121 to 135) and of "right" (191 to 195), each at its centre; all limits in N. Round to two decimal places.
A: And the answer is 2.42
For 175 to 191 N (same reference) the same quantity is 2.91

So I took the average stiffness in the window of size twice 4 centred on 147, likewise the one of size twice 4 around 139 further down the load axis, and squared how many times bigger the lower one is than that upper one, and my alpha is 0.89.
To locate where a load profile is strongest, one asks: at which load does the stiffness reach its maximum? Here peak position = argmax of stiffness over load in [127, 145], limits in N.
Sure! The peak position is 128.0 N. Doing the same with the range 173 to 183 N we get 182.0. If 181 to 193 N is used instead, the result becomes 192.0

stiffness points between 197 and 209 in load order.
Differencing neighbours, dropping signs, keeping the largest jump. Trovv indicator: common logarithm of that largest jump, 0.90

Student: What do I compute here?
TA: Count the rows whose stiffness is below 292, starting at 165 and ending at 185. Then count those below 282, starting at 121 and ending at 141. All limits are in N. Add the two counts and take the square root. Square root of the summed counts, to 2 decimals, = 4.36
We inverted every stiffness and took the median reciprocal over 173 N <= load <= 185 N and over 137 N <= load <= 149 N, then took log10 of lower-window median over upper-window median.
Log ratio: 0.019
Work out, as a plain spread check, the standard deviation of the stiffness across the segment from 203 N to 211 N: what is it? 2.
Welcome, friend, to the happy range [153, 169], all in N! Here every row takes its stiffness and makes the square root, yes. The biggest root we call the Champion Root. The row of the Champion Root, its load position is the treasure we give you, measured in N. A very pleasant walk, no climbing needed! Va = 154.0 N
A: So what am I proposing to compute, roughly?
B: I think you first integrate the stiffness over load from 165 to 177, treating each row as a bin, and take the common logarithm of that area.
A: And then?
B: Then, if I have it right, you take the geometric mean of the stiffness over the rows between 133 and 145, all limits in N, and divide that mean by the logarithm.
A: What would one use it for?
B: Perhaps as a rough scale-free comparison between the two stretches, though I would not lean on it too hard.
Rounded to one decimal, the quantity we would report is 75.4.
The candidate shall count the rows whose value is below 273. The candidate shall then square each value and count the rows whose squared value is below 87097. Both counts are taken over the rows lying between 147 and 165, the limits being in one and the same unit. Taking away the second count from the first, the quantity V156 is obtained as -6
